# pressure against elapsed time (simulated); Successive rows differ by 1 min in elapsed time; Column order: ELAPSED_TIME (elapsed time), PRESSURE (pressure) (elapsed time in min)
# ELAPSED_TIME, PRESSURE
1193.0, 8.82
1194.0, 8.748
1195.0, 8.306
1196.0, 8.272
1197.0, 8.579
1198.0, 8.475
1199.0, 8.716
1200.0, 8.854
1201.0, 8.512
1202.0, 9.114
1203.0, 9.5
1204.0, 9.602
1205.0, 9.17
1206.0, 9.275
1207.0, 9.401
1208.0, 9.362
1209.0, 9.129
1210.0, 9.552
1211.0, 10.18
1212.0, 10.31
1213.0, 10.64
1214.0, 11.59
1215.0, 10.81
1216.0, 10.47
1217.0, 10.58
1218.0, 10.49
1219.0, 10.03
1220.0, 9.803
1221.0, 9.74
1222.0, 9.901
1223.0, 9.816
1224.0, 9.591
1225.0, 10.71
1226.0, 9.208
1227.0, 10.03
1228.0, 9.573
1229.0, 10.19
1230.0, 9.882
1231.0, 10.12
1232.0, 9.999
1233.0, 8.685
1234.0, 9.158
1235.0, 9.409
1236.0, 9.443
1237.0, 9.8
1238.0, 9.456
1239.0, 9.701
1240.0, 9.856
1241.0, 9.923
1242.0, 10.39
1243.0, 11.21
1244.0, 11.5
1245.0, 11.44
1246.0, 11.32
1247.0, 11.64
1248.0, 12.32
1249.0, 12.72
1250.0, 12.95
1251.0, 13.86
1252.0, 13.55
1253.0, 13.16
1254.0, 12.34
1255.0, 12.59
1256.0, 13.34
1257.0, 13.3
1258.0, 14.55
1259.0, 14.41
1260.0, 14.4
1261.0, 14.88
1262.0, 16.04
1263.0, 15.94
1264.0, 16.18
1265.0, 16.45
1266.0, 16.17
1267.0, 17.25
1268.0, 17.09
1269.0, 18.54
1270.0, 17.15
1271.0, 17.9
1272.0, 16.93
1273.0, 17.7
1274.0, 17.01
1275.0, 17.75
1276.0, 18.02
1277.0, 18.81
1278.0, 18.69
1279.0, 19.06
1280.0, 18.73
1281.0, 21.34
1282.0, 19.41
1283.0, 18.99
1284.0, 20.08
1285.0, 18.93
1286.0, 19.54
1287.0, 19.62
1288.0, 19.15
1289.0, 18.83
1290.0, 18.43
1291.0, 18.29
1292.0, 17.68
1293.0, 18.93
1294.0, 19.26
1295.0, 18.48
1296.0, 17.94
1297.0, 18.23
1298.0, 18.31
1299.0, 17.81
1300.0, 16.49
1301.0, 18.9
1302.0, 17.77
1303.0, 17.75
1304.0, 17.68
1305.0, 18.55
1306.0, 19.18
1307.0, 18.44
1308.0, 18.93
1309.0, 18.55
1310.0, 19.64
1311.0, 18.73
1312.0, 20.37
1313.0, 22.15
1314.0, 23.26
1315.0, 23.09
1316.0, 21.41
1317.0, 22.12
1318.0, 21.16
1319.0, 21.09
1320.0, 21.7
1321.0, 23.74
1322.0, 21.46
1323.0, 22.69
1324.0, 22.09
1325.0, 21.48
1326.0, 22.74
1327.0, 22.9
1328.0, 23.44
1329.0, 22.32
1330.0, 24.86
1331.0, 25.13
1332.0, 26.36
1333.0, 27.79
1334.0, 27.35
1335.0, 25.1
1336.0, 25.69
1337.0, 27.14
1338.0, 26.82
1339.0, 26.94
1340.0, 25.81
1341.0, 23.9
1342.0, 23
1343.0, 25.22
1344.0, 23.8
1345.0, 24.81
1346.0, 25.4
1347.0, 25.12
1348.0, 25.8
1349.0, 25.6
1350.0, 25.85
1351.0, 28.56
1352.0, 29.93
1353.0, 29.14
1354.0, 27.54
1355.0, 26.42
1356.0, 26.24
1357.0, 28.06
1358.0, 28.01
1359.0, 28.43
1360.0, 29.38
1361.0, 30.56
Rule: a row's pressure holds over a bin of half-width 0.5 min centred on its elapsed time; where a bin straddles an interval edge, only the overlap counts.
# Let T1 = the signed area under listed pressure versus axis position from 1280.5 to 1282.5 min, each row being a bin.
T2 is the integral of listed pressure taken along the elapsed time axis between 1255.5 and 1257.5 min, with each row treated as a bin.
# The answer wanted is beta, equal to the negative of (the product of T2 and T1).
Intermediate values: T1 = 41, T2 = 27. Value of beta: -1086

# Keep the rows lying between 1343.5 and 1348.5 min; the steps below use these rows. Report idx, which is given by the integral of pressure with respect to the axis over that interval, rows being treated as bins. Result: 125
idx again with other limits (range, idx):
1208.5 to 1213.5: 50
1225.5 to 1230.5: 49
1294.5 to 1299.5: 91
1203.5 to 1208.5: 47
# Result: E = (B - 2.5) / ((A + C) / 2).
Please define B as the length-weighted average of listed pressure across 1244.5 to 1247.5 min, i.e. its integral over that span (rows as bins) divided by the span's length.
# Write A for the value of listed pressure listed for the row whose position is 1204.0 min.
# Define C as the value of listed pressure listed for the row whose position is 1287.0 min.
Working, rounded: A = 9.602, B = 11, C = 19.62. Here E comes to 0.61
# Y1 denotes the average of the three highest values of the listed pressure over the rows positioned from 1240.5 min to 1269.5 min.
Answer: 18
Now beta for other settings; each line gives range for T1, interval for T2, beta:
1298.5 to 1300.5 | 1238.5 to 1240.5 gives -671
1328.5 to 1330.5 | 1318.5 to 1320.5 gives -2019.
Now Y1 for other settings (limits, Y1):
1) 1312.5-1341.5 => 27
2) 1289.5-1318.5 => 23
